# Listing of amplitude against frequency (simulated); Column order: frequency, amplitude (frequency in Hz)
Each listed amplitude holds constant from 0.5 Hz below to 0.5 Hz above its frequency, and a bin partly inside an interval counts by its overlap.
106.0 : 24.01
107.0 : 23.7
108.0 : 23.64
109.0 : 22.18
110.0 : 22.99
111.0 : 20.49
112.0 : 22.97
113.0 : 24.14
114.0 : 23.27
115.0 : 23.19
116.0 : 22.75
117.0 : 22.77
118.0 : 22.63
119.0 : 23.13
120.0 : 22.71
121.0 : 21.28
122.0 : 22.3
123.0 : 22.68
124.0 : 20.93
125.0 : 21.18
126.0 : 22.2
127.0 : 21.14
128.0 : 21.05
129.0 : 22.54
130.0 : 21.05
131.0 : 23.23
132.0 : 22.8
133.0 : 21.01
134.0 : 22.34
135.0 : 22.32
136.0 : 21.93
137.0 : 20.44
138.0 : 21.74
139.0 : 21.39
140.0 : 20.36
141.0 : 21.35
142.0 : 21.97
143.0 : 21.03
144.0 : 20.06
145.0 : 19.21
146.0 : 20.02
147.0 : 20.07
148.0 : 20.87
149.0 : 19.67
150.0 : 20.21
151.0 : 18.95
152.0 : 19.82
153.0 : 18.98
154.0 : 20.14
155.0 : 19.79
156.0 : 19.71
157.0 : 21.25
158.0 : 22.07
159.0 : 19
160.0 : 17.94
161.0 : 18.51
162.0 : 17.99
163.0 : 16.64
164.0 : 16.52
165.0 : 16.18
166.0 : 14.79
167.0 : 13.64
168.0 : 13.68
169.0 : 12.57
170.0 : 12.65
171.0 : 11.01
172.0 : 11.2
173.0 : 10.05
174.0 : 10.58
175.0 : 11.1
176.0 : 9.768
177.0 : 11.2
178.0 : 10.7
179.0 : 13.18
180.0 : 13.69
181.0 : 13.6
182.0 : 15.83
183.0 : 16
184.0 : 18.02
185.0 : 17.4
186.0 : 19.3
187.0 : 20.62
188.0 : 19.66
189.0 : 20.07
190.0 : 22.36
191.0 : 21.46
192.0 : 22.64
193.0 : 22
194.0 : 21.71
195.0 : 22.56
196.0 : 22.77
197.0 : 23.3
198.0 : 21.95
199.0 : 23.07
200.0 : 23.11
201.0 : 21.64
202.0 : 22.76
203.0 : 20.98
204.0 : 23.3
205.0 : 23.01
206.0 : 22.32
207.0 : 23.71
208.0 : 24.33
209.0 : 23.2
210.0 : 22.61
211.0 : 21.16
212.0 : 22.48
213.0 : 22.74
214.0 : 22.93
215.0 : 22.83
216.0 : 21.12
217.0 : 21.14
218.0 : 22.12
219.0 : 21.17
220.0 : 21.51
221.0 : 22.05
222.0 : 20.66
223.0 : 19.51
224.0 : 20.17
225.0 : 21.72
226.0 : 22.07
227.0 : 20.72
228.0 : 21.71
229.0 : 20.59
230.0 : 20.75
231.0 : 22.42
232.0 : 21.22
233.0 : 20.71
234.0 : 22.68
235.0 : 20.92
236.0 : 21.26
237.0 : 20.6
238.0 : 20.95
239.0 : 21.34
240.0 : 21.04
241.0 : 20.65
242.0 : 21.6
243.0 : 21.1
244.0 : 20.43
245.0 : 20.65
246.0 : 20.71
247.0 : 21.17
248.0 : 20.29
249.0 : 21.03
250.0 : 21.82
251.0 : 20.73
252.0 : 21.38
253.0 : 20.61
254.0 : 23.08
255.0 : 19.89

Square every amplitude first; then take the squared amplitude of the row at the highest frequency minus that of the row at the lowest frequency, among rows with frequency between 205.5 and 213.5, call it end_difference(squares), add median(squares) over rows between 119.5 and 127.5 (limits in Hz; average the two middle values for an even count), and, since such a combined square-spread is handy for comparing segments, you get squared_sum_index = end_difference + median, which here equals 492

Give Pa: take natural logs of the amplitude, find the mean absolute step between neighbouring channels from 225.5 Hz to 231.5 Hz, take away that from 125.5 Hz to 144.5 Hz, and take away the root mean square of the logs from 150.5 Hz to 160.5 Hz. -2.98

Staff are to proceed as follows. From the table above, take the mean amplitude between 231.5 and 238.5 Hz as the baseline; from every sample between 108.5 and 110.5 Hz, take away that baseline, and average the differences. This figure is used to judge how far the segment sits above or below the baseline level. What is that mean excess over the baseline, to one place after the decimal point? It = 1.4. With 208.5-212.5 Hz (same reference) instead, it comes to 1.2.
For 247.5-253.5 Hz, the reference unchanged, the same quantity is -0.2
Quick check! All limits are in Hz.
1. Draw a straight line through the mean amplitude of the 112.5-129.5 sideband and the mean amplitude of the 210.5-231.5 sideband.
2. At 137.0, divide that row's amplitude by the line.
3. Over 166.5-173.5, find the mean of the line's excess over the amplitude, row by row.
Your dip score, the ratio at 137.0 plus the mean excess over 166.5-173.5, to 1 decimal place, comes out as 10.7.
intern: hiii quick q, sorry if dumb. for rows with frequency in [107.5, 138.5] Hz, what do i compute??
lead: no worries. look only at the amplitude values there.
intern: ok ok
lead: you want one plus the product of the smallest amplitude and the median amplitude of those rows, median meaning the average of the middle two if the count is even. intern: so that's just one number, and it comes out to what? 458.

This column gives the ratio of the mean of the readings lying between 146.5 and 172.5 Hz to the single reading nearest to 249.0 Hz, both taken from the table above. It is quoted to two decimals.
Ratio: 0.83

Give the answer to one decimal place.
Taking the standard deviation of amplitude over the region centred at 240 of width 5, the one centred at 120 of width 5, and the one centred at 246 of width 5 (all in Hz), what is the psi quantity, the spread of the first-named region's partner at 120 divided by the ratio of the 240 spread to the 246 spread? 0.6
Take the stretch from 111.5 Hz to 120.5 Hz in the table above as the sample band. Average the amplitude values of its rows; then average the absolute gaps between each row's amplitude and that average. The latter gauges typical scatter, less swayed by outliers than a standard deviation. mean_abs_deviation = 0.3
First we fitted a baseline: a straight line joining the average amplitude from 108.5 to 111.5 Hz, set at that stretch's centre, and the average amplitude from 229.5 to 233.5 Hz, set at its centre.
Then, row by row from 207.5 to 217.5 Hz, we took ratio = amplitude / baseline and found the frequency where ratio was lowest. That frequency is 216.0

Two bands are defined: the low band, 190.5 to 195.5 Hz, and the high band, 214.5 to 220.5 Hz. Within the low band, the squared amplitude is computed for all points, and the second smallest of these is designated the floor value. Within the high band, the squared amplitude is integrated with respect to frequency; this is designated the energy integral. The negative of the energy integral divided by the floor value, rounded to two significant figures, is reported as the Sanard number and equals -6.0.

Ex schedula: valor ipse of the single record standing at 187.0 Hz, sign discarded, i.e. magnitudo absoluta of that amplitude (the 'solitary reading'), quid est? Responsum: 21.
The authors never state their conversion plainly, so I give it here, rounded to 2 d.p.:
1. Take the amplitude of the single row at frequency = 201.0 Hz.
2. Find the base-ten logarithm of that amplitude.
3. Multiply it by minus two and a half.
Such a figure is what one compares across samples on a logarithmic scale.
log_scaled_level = -3.34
